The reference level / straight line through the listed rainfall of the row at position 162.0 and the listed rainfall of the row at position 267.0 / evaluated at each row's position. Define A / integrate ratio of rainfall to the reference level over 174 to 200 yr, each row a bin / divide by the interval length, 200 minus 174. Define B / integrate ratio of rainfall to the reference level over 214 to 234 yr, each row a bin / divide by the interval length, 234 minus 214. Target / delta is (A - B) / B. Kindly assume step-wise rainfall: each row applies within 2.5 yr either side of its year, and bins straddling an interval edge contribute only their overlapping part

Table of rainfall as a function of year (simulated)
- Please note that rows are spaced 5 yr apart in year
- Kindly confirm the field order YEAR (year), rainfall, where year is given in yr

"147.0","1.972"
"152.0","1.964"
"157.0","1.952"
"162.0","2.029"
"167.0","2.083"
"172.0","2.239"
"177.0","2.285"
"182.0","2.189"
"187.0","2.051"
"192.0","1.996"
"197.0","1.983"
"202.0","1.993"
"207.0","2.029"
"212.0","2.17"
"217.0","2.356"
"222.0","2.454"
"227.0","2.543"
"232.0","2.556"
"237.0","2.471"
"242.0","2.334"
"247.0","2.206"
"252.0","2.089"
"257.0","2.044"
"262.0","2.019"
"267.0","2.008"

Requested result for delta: -0.15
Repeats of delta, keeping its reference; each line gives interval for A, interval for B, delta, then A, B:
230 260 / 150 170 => 0.14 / 1.13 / 0.99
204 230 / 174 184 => 0.03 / 1.14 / 1.11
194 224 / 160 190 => 0.01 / 1.07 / 1.06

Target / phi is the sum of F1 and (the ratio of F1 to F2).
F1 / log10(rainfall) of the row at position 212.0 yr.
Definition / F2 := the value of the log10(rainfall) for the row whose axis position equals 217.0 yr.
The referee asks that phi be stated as 1.24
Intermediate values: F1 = 0.336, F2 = 0.37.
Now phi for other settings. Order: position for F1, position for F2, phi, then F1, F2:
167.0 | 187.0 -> 1.34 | 0.319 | 0.31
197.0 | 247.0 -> 1.16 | 0.297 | 0.34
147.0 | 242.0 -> 1.10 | 0.295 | 0.37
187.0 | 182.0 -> 1.23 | 0.312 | 0.34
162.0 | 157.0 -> 1.37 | 0.307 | 0.29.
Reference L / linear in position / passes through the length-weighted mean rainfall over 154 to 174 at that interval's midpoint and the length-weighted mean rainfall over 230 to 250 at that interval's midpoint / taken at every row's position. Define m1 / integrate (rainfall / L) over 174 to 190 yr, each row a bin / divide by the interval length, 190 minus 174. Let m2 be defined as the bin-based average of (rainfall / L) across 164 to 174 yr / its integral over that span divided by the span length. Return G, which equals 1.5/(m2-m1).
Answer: 99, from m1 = 1.01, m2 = 1.03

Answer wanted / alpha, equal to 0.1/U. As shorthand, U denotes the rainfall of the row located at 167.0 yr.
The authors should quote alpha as 0.0480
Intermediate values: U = 2.083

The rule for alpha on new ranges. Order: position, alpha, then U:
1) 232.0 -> 0.0391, 2.556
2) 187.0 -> 0.0488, 2.051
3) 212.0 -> 0.0461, 2.17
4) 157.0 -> 0.0512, 1.952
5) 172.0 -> 0.0447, 2.239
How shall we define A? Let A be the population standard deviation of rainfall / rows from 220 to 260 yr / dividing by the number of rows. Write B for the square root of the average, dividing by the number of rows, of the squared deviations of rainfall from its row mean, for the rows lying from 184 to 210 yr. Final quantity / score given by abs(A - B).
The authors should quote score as 0.16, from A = 0.19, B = 0.03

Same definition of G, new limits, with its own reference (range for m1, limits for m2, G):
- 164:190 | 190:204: -13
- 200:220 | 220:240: 13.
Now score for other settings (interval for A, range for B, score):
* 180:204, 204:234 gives 0.12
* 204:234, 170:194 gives 0.08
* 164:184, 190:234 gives 0.16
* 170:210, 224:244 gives 0.03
